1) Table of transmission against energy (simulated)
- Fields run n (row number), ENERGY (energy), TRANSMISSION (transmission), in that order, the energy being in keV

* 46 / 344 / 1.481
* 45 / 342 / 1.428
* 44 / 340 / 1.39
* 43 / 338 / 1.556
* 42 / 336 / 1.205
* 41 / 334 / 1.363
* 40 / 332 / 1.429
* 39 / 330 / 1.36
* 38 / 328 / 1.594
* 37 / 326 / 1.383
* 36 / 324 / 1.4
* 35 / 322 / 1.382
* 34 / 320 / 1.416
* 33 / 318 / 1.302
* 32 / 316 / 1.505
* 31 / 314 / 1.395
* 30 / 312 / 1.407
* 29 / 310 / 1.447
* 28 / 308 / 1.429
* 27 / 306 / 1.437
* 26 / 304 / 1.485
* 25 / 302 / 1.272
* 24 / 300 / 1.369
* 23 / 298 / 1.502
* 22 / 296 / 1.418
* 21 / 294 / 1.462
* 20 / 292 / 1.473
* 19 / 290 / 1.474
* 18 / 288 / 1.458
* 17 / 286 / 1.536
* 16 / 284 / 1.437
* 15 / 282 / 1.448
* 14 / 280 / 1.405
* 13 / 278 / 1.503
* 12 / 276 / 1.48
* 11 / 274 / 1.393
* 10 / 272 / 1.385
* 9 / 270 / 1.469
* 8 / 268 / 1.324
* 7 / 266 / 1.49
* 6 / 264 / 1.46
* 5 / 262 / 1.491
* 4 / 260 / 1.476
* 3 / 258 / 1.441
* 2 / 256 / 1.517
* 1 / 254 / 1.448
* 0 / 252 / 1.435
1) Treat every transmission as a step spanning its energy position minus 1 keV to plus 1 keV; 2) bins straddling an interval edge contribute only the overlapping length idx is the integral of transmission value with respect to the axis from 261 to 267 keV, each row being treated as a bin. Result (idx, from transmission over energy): 9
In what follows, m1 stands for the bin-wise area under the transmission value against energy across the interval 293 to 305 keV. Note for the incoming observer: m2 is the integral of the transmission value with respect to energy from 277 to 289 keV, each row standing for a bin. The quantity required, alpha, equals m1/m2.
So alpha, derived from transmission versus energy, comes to 0.97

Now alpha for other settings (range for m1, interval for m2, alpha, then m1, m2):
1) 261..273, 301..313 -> 1.02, 17.24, 17.0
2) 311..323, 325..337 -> 1.01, 16.81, 16.7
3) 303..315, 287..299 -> 0.98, 17.20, 17.6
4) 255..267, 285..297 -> 1.01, 17.75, 17.6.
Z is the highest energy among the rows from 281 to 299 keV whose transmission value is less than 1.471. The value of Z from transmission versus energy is 296 keV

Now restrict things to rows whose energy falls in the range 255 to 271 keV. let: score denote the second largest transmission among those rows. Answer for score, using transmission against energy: 1.491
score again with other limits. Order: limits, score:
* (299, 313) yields 1.447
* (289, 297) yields 1.473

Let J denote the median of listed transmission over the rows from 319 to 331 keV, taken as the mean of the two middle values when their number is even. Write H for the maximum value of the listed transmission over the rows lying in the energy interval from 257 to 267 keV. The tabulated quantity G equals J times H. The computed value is 2.07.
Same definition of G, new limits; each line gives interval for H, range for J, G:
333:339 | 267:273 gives 2.16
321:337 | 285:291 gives 2.35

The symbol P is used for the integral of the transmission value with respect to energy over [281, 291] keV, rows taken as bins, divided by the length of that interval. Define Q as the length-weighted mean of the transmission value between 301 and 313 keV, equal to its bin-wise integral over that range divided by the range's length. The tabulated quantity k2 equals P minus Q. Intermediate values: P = 1.47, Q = 1.41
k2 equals 0.058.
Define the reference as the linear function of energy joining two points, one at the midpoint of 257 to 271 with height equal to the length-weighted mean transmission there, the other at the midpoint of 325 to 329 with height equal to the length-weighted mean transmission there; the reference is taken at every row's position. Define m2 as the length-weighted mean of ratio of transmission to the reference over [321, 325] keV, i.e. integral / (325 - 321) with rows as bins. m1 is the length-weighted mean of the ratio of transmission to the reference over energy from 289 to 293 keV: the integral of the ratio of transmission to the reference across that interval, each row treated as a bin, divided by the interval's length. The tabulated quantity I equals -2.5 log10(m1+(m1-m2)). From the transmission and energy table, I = -0.08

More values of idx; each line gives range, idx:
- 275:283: 12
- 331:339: 11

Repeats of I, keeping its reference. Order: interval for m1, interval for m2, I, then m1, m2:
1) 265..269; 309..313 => 0.03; 0.97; 0.97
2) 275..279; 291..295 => -0.05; 1.02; 1.00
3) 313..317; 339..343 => -0.02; 0.98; 0.94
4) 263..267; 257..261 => -0.03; 1.02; 1.01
